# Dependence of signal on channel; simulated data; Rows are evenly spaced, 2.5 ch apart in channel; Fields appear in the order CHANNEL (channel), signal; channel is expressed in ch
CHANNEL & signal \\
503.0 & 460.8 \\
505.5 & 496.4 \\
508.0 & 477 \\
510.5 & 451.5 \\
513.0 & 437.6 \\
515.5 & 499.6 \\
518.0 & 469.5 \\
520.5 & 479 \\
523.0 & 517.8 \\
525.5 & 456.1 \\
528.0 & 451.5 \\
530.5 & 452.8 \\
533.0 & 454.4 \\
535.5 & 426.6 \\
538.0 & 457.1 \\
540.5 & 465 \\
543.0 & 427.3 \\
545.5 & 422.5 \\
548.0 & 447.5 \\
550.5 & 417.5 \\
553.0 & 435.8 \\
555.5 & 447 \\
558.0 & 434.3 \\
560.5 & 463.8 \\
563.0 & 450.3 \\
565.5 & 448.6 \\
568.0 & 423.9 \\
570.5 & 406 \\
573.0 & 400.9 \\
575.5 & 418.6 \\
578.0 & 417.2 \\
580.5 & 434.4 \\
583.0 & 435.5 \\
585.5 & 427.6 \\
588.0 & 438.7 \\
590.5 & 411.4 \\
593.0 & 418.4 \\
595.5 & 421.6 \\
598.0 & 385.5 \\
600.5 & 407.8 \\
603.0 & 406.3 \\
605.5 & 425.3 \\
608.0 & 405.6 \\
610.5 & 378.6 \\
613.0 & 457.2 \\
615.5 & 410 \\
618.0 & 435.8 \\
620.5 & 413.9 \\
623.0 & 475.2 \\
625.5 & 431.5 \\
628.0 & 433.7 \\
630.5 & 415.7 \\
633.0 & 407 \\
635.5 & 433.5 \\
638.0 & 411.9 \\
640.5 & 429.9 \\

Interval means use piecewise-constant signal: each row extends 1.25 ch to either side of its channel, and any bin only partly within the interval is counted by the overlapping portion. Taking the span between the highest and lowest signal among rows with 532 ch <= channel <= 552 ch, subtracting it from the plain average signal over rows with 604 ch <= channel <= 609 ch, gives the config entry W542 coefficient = 368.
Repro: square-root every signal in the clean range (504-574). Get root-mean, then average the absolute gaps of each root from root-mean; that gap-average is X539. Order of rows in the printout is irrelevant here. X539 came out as 0.475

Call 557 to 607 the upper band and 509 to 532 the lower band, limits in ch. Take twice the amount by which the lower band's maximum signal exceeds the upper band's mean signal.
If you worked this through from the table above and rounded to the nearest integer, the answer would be 188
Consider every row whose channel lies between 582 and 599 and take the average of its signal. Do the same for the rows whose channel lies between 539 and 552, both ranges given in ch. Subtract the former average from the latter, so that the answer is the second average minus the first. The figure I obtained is 16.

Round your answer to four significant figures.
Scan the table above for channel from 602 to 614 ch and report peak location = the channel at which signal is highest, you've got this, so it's 613.0 ch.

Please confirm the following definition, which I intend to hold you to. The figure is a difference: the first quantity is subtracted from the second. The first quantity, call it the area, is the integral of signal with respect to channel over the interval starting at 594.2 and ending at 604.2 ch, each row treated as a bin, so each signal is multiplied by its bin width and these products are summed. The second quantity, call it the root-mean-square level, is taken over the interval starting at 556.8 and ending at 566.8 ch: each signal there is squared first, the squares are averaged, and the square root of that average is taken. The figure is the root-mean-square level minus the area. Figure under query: -3604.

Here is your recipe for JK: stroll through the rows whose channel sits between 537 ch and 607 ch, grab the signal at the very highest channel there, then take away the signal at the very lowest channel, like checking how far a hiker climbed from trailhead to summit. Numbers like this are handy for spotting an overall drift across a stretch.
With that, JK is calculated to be -32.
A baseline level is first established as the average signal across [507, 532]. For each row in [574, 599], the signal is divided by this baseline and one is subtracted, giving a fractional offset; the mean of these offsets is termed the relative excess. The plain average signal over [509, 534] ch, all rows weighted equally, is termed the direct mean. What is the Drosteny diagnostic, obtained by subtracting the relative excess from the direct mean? 467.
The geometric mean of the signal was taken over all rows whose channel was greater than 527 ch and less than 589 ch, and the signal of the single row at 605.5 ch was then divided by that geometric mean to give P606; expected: 0.976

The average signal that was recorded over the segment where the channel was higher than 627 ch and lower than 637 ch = 422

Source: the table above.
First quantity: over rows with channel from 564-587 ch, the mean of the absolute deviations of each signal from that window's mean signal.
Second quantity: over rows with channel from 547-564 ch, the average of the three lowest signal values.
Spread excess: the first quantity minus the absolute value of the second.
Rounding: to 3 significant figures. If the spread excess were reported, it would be -418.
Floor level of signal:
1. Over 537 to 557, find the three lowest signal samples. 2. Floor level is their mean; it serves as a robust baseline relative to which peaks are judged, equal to 422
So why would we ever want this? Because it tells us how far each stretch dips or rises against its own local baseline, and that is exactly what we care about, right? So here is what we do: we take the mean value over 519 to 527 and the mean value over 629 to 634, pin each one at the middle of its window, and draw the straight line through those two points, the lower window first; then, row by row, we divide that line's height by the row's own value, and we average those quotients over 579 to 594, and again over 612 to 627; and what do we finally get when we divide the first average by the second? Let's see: 1.07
